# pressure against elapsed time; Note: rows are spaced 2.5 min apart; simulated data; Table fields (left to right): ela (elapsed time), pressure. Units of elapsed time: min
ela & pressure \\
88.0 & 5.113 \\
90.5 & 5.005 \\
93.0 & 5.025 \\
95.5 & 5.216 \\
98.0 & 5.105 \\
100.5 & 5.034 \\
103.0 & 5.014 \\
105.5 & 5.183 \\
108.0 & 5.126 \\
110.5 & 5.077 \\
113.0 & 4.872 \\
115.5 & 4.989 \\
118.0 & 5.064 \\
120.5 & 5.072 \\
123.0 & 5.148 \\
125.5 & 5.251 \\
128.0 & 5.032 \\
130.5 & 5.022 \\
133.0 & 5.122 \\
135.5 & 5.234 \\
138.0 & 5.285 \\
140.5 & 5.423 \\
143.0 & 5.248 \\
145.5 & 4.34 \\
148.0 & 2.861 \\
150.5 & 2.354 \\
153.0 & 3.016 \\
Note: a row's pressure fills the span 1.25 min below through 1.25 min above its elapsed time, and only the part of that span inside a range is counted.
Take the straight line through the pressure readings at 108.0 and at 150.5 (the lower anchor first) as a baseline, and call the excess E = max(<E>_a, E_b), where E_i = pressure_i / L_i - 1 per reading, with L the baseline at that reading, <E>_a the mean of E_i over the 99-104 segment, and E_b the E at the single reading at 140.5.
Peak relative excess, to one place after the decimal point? 0.8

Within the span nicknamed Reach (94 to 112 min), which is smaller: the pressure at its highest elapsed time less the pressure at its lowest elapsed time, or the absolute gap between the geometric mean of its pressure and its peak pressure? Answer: -0.14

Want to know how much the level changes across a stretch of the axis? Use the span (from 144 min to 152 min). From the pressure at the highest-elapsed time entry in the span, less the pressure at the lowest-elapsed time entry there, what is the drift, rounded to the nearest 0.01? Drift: -1.99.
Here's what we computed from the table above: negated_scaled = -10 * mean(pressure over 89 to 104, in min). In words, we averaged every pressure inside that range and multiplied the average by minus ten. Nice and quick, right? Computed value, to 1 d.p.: -50.7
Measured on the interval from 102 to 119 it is -50.5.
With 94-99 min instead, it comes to -51.6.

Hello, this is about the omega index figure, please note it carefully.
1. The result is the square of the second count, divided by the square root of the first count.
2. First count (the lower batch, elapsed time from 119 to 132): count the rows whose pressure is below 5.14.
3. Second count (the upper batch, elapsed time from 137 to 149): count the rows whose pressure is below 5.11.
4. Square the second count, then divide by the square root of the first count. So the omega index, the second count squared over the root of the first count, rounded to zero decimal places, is 2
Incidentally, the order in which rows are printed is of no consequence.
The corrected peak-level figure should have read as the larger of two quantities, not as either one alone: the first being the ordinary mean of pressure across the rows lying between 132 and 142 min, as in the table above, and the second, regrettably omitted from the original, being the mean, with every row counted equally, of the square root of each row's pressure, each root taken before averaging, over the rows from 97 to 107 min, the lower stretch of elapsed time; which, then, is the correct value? 5.27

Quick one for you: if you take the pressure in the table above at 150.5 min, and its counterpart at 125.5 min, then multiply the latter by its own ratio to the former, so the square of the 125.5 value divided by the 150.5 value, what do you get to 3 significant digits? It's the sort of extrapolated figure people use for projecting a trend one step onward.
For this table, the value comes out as 11.7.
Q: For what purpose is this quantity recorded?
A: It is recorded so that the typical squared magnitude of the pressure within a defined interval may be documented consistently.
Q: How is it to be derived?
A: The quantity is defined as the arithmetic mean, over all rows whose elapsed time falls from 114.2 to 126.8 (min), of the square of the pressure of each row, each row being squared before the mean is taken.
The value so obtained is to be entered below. 26.1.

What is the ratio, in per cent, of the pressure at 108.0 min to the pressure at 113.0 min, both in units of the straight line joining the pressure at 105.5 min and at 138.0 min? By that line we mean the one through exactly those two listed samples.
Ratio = 106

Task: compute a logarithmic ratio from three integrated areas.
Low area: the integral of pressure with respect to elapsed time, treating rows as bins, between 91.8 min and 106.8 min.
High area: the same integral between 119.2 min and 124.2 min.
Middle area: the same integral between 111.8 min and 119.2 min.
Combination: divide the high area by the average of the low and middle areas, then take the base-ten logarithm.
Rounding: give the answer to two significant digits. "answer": -0.35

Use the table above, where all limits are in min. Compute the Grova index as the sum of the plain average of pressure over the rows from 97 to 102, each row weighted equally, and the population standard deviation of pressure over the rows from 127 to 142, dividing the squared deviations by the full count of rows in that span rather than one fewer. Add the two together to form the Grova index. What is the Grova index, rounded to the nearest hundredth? 5.21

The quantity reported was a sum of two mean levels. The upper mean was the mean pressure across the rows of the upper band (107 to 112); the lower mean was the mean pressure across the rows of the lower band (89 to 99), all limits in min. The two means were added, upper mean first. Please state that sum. 10.2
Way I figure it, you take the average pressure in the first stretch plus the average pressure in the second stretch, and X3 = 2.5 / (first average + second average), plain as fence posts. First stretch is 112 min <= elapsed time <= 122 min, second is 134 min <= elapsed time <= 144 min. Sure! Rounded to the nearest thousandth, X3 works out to 0.243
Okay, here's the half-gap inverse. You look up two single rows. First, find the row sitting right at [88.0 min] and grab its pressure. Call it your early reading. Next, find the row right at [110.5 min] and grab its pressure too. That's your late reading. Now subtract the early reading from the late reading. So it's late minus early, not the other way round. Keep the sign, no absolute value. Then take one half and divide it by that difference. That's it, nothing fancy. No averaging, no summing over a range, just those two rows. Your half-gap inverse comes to -14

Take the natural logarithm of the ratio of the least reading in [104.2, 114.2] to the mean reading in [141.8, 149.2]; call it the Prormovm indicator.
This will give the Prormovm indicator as 0.16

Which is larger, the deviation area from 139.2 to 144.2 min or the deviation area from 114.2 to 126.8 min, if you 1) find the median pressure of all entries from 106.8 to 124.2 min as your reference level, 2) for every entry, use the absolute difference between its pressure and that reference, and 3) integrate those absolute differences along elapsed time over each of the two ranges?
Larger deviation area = 1.3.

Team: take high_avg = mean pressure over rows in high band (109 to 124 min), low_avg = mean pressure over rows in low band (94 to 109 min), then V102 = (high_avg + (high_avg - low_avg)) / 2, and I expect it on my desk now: 2.48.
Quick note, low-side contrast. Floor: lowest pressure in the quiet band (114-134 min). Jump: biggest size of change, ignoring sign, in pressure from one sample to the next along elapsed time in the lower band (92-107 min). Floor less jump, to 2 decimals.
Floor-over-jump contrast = 4.80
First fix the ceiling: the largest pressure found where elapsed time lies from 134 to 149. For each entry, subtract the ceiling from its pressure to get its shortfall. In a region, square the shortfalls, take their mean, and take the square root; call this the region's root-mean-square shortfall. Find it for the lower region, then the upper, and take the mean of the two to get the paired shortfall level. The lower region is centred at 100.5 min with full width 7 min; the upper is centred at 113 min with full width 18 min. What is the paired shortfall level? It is 0.38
